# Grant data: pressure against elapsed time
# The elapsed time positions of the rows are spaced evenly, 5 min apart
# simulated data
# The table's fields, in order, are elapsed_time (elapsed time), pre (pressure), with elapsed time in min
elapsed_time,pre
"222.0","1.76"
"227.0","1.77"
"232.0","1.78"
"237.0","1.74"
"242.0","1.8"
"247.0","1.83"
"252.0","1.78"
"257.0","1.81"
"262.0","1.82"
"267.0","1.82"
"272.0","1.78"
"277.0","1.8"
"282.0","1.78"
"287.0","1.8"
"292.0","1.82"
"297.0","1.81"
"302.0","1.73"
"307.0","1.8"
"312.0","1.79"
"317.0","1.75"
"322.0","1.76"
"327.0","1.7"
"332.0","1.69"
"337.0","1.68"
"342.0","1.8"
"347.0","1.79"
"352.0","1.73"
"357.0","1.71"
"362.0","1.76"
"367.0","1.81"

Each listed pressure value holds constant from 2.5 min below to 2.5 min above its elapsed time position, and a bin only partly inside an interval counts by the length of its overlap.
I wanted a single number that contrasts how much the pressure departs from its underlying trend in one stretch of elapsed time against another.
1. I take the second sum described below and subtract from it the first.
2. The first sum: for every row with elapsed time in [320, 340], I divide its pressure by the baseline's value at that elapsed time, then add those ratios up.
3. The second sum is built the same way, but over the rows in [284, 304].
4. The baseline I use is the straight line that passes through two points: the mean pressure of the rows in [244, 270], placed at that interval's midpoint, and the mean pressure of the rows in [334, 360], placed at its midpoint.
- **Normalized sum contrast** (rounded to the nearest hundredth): 0.13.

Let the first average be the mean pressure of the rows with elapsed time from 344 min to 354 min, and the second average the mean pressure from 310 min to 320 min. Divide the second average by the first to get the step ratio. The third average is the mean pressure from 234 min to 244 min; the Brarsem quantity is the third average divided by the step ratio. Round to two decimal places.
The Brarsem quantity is 1.76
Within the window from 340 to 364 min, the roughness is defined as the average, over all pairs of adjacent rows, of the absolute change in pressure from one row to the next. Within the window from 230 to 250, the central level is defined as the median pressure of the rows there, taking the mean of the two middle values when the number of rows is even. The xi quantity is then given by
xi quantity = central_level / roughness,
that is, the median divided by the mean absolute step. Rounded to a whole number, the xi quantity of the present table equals 51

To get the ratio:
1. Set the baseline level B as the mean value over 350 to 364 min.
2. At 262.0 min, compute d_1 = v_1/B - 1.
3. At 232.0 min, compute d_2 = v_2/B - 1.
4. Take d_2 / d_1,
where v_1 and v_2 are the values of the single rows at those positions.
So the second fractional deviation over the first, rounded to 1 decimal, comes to 0.5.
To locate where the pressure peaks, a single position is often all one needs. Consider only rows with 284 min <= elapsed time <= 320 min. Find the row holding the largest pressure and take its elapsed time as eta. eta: 292.0 min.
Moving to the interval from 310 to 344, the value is 342.0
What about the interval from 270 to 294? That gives 292.0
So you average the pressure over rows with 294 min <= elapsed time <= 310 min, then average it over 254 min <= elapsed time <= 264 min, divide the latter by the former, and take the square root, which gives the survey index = 1.01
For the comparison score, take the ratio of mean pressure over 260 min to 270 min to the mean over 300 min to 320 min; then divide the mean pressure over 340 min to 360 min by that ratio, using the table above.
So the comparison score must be 1.71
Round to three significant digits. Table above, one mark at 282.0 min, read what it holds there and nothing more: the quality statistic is 1.78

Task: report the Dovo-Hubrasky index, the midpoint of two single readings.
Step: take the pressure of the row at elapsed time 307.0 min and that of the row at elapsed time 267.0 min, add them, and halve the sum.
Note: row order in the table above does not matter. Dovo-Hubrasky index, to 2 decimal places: 1.81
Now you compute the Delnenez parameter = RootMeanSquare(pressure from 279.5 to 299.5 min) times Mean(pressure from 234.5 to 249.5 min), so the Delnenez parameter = 3.23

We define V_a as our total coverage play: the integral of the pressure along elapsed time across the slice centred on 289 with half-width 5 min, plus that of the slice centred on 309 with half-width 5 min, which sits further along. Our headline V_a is 36.0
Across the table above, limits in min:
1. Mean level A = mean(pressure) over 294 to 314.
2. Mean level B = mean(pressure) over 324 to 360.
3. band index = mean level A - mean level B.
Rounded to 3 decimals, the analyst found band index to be 0.054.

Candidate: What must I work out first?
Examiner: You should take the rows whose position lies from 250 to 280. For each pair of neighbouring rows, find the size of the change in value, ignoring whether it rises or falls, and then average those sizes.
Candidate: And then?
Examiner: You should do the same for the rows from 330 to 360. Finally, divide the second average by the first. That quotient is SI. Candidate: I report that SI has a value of 2.200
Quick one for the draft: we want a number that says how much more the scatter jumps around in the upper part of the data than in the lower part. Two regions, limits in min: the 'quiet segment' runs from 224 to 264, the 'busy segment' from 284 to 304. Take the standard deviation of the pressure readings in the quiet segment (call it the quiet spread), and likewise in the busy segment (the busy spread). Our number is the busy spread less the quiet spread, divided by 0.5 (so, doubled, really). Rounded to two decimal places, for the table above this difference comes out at 0.02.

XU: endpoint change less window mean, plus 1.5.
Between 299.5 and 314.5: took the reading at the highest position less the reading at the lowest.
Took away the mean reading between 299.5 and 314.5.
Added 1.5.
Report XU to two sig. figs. -0.21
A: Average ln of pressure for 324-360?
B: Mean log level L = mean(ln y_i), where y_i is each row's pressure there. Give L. 0.547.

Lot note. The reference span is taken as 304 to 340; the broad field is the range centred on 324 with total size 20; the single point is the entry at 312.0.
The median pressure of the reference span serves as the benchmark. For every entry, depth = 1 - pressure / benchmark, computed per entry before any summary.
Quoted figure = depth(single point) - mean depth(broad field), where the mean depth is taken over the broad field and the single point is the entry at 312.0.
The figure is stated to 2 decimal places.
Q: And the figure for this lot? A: -0.04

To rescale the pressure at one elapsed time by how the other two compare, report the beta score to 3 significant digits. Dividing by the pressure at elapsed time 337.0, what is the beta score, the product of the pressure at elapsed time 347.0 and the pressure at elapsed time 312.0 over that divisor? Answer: 1.91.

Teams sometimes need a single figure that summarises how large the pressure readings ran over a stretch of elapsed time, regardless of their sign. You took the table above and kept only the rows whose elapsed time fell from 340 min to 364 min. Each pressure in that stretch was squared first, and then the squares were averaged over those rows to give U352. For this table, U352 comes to 3.09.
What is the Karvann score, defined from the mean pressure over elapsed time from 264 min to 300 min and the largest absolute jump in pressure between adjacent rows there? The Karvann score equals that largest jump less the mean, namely -1.76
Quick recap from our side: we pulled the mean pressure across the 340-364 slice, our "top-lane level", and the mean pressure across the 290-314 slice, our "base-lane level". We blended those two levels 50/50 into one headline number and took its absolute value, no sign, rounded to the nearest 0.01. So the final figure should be 1.77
